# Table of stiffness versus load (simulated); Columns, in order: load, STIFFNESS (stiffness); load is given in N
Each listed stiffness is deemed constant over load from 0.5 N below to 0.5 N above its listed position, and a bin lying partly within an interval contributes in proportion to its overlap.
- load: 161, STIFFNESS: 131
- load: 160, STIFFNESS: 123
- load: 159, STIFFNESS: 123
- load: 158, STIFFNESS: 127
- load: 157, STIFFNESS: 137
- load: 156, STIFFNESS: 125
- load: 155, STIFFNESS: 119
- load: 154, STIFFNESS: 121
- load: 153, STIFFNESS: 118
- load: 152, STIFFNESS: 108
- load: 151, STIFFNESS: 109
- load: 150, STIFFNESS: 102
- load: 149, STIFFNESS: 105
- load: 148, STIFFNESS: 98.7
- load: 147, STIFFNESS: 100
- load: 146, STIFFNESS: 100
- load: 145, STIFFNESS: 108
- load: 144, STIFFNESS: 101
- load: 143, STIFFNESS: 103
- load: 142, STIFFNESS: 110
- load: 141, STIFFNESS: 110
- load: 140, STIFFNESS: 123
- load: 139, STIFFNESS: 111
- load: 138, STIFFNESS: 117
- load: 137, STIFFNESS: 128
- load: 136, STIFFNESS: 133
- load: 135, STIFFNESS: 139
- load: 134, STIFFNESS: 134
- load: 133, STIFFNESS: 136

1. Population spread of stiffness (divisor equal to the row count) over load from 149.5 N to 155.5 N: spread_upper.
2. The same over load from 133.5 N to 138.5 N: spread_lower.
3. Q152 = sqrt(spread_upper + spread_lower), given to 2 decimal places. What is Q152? 3.79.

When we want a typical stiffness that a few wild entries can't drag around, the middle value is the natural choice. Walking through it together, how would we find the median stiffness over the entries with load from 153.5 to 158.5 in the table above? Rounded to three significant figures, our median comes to 125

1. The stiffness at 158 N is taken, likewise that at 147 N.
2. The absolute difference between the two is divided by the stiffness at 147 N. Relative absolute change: 0.27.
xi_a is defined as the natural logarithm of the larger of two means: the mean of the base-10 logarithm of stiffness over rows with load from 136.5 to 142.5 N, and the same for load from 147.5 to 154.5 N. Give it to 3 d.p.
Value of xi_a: 0.725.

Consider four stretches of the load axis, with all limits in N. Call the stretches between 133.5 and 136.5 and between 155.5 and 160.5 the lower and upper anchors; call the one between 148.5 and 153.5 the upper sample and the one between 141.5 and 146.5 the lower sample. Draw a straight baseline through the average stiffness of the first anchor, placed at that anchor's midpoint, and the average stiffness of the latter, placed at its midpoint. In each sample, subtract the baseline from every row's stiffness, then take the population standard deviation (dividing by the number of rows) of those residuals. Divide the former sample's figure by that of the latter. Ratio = 1.58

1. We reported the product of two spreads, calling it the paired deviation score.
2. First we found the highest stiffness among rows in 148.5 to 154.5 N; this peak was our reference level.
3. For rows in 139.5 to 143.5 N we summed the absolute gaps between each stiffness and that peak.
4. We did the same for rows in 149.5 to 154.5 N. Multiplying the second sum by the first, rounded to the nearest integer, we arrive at 1974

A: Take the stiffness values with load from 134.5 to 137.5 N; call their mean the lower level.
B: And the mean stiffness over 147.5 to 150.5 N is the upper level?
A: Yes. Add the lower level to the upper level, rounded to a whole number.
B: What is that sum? 235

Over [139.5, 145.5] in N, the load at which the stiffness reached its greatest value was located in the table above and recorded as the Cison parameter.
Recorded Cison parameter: 140 N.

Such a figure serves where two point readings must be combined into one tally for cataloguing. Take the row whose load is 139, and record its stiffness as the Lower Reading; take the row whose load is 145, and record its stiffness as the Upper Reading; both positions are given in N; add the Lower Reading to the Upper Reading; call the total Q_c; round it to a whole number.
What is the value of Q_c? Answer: 219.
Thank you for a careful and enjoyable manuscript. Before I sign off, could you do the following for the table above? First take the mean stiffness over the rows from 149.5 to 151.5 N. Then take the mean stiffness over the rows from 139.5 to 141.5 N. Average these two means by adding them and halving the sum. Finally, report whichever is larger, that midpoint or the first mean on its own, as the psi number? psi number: 111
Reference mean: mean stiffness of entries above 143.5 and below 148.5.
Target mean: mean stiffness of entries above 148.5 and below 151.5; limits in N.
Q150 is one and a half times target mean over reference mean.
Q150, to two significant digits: 1.6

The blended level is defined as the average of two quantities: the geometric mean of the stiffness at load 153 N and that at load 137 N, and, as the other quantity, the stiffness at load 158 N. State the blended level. 125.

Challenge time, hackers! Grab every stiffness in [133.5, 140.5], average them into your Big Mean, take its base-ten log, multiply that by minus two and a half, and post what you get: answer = -5.25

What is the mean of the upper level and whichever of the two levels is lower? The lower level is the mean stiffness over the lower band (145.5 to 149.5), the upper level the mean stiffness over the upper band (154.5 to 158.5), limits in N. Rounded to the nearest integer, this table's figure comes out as 114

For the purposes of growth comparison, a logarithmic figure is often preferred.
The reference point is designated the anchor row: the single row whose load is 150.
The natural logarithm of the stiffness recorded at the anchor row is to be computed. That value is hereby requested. 4.62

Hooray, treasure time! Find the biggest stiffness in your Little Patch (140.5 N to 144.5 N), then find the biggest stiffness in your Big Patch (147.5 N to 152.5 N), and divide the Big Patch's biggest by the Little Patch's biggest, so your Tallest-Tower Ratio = 0.99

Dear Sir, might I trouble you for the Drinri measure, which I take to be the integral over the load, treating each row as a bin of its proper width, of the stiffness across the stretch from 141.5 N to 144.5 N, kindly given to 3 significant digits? 314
